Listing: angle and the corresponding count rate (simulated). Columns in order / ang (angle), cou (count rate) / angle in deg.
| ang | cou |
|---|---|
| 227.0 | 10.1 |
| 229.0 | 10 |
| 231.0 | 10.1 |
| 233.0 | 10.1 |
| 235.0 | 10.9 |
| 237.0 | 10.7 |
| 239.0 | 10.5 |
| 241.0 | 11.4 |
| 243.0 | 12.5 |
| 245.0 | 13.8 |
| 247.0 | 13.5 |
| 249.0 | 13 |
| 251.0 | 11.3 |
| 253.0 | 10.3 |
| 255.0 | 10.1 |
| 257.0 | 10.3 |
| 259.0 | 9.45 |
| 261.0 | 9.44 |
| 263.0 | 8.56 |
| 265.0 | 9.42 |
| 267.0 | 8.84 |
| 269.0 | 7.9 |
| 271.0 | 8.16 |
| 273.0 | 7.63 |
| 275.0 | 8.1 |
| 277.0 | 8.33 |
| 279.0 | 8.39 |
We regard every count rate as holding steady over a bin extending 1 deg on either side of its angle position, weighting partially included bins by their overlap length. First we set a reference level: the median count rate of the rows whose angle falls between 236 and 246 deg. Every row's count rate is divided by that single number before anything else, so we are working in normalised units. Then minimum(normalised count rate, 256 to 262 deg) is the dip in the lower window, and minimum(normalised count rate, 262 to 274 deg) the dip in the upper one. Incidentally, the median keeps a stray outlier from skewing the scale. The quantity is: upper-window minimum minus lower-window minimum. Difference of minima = -0.16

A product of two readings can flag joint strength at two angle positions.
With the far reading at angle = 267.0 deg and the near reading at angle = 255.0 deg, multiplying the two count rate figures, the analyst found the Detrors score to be 89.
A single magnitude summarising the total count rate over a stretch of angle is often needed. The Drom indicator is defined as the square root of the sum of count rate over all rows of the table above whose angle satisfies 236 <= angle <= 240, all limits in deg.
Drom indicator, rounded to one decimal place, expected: 4.6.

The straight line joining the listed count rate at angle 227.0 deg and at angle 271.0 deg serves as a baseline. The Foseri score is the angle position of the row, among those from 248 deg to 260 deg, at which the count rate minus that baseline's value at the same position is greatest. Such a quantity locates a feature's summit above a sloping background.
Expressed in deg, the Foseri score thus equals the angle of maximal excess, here 249.0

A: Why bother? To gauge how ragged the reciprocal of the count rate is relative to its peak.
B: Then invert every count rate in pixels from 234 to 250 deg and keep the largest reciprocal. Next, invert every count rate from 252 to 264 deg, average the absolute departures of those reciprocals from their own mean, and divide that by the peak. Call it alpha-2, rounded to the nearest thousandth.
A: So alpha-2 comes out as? 0.062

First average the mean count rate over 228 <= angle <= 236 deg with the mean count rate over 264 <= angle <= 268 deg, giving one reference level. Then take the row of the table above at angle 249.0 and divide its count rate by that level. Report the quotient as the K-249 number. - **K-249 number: 1.34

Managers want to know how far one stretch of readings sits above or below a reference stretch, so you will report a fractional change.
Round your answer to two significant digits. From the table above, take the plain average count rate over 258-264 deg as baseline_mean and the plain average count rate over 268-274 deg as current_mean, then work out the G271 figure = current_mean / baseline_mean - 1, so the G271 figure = -0.14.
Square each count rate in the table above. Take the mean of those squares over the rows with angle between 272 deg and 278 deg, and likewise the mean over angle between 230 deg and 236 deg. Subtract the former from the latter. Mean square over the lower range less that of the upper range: 43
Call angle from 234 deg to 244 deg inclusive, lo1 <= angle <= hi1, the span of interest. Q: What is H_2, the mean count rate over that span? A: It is 11.2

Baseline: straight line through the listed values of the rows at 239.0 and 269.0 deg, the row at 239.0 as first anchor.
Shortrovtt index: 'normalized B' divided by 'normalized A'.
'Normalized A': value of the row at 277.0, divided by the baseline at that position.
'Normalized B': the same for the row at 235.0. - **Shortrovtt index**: 0.87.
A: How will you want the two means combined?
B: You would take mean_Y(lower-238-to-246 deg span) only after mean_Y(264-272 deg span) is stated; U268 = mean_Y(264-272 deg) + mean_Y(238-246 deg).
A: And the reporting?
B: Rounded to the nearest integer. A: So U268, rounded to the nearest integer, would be 21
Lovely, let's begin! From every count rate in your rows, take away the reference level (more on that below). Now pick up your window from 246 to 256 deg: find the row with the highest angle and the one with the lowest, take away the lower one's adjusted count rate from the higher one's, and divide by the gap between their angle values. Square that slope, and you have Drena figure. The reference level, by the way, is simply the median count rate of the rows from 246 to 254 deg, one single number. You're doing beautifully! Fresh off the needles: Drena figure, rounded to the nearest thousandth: 0.181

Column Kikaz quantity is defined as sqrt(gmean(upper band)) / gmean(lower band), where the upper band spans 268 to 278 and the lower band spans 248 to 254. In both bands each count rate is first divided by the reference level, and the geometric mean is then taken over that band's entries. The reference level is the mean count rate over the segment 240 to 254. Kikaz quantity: 0.86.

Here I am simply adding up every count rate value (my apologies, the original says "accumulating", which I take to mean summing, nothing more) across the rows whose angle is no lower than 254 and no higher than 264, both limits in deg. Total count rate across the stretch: 48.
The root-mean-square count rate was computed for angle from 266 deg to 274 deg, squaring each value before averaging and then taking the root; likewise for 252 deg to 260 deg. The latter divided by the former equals 1.23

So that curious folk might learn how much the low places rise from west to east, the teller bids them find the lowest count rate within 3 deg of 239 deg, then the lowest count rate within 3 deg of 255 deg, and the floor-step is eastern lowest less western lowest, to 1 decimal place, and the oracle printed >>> -0.4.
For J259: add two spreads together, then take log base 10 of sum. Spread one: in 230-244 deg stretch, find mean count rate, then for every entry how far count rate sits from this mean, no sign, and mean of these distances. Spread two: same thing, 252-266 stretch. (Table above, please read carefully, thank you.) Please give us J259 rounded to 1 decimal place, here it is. 0.0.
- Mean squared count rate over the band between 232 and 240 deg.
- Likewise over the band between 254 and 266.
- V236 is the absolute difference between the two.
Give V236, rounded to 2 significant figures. 20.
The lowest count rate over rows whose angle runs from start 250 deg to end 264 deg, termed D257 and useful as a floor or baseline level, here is 8.56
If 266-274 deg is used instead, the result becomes 7.63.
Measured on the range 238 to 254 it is 10.3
